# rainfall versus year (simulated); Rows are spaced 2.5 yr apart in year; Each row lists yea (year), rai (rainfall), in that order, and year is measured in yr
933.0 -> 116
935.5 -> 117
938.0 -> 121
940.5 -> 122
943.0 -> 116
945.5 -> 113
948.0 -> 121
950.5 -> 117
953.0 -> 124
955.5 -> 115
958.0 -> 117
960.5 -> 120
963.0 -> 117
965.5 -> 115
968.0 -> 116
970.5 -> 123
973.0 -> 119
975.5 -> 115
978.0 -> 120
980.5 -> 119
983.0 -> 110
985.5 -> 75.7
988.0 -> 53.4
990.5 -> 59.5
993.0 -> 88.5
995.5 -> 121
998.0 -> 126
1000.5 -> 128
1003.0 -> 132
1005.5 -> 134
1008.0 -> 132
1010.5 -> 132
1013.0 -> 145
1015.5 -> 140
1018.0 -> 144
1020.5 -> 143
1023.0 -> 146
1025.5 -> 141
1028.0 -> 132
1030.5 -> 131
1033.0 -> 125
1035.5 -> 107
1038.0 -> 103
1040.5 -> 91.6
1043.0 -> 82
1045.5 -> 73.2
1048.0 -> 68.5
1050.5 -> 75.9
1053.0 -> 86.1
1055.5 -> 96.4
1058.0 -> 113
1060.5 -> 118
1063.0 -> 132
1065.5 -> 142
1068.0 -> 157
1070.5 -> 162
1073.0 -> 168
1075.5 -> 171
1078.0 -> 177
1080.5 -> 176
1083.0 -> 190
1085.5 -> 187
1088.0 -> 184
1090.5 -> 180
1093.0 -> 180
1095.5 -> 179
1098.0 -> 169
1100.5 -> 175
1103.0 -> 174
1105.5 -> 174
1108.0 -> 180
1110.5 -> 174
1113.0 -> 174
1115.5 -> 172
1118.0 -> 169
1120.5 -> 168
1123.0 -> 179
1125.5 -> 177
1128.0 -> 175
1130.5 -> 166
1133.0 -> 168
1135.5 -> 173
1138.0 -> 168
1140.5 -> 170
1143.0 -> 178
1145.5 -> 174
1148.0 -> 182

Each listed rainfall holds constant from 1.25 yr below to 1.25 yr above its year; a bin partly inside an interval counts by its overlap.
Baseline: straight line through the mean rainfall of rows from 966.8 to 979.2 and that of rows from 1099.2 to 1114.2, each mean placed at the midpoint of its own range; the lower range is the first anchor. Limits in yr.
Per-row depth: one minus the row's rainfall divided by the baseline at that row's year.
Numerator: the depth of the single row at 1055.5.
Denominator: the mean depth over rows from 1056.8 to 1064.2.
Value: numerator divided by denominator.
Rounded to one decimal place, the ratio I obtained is 1.7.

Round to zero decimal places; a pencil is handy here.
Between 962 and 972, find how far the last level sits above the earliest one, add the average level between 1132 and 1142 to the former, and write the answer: 176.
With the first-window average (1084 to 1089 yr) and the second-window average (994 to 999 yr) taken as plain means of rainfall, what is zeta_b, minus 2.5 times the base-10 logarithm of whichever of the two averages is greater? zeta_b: -5.67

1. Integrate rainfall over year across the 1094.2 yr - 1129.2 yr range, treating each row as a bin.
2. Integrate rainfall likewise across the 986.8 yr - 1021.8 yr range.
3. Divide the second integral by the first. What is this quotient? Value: 0.69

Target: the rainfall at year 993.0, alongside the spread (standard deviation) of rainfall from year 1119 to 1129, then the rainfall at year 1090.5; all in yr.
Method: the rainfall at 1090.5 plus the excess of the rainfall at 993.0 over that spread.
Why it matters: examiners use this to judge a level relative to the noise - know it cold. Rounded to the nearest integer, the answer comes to 264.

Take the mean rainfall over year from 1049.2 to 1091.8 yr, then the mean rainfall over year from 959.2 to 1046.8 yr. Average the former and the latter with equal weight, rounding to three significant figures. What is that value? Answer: 132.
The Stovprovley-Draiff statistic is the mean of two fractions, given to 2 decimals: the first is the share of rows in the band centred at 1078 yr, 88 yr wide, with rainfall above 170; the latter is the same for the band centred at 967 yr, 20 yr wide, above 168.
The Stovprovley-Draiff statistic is 0.23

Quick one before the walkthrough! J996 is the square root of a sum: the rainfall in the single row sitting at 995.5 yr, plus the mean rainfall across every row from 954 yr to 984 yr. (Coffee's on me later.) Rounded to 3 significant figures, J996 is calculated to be 15.4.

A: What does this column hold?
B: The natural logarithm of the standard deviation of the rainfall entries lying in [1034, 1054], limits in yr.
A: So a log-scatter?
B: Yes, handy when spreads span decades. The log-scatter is 2.6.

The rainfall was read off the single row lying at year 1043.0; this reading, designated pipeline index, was 82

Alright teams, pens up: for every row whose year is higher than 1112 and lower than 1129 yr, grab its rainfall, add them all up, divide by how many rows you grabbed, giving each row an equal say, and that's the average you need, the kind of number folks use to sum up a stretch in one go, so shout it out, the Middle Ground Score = 173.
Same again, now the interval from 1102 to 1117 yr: 175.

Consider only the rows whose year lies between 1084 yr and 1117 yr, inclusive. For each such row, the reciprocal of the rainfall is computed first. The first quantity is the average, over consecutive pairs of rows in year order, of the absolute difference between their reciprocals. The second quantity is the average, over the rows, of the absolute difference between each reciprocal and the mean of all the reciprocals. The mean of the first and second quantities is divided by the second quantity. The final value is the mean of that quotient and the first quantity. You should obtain 0.44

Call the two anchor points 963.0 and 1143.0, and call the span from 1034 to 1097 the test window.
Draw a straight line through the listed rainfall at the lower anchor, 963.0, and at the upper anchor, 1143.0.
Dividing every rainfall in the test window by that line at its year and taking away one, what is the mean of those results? -0.11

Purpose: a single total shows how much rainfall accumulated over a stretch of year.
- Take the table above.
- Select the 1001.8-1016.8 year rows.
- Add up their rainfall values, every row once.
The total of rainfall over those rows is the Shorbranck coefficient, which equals 815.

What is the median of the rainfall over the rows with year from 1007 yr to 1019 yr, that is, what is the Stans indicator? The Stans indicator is 140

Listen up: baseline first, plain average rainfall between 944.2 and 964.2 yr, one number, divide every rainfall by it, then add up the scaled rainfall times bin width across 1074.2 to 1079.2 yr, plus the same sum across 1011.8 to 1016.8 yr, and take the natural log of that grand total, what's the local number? 2.60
